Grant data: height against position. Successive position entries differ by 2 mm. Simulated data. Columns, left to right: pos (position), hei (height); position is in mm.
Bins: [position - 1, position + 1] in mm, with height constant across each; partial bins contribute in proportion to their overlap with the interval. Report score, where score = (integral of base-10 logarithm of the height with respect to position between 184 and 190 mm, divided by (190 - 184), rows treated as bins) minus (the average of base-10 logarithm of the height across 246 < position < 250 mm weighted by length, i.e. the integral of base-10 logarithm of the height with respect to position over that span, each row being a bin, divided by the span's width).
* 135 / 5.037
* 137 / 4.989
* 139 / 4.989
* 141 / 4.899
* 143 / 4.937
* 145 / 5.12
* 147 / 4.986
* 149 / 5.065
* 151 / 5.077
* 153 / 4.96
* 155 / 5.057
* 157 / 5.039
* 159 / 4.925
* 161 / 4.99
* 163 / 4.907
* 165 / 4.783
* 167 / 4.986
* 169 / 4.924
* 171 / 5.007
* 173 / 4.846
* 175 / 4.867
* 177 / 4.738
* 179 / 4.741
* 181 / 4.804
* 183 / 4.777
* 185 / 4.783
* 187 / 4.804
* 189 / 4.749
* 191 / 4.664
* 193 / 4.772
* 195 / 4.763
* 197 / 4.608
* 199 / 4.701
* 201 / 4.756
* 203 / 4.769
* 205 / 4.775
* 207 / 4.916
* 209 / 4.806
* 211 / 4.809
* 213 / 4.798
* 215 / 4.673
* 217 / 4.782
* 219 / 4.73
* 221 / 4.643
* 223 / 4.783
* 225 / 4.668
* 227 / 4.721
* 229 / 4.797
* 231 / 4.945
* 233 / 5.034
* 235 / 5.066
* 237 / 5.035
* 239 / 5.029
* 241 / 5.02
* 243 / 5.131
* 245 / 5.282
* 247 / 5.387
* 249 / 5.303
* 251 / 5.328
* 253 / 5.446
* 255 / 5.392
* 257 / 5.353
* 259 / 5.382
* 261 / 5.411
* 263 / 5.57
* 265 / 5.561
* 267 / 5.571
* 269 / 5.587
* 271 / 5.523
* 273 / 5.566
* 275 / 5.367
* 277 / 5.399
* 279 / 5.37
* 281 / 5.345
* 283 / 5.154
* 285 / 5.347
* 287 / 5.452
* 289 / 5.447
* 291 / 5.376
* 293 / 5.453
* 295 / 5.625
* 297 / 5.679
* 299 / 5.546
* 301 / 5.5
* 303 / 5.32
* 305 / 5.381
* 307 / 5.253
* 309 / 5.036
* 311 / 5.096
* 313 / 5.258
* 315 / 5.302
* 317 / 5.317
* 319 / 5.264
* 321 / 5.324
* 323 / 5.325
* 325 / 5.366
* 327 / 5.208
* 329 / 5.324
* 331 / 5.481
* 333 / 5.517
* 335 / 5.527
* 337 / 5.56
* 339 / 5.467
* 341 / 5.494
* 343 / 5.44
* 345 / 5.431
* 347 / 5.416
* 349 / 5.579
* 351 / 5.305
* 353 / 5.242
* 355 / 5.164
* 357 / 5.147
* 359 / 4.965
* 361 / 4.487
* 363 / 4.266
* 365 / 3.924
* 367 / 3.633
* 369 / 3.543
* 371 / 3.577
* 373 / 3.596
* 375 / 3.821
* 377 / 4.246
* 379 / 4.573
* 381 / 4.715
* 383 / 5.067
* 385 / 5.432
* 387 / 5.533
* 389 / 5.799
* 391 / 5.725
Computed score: -0.05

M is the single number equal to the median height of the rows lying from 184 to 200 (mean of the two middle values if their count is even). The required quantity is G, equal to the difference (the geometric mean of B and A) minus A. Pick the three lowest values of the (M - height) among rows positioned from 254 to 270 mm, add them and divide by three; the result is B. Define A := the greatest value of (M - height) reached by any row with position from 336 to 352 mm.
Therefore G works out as 1.2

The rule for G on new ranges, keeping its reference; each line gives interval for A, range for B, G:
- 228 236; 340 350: 0.2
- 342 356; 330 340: 1.0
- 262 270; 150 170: 1.3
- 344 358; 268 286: 1.0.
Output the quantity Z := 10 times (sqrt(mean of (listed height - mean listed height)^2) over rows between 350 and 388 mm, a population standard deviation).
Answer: 6.8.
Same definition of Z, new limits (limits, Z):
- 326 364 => 3.5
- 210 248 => 2.1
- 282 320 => 1.6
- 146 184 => 1.1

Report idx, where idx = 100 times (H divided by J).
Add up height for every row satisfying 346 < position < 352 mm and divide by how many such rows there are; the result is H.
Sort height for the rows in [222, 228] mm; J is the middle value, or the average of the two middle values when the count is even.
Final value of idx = 115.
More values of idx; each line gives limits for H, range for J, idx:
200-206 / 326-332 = 90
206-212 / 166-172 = 97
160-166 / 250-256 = 91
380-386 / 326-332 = 95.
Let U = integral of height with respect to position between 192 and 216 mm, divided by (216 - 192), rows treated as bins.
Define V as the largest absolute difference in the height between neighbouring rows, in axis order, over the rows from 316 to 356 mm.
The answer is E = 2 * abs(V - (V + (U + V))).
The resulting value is 10.1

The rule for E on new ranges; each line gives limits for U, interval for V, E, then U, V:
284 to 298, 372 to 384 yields 11.8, 5.5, 0.425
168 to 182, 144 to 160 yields 10.0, 4.8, 0.134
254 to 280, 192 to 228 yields 11.2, 5.5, 0.155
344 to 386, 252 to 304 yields 9.6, 4.6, 0.199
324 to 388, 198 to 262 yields 10.1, 4.9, 0.151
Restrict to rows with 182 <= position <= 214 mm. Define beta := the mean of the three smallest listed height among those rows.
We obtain 4.66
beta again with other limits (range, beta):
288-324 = 5.13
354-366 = 4.23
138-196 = 4.71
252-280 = 5.36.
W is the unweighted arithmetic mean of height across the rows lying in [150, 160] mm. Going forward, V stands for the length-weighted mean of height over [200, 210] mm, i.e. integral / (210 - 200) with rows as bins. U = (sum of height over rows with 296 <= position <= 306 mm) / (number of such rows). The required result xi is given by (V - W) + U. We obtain 5.3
